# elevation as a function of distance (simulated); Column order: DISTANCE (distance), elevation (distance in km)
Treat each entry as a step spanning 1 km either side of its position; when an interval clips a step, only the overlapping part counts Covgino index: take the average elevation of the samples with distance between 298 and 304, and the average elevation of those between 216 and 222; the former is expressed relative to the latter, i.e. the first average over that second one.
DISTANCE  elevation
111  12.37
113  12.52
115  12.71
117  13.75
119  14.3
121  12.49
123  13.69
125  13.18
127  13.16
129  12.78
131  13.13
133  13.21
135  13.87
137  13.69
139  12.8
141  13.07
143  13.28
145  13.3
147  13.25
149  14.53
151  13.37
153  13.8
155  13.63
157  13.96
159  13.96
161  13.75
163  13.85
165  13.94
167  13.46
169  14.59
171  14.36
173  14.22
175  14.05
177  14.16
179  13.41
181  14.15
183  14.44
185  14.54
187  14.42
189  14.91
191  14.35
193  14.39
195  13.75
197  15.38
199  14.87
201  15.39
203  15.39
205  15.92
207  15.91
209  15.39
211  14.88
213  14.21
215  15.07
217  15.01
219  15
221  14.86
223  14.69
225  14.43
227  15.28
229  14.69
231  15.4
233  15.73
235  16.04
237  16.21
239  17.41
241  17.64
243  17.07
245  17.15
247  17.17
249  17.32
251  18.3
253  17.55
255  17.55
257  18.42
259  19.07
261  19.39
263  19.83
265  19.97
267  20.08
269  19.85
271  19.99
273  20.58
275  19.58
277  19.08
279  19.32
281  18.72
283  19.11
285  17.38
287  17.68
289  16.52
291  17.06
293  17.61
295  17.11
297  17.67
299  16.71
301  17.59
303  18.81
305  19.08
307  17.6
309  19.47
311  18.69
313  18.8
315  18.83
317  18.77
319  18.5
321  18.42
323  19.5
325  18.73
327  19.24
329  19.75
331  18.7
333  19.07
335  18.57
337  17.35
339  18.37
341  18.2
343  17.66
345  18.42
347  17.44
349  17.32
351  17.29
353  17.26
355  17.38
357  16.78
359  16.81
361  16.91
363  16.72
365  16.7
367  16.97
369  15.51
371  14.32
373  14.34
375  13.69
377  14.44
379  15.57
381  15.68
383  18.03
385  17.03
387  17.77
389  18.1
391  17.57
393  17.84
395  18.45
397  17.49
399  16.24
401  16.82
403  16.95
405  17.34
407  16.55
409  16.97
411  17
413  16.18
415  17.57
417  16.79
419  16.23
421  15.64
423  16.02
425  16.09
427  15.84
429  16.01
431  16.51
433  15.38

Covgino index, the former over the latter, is 1.18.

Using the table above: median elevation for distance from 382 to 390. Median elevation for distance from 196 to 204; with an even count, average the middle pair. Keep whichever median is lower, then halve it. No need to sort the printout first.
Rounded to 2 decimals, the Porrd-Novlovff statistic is 7.69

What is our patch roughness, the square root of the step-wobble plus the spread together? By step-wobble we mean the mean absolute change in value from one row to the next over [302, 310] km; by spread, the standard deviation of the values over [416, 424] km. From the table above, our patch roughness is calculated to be 1.3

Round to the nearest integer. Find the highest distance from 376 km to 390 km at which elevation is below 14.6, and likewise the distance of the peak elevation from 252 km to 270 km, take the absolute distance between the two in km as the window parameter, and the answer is 110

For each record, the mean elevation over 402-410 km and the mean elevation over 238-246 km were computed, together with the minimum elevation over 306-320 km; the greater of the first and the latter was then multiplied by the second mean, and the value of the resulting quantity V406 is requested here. 305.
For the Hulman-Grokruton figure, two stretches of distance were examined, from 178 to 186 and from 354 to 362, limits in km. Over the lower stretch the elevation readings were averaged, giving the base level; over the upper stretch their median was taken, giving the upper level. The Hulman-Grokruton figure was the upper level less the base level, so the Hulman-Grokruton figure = 2.7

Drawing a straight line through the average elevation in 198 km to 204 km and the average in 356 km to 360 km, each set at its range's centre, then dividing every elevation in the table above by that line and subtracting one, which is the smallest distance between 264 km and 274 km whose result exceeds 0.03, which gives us 265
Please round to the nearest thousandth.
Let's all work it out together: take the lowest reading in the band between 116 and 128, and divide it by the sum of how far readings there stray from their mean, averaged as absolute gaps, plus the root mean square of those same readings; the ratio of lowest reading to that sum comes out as 0.897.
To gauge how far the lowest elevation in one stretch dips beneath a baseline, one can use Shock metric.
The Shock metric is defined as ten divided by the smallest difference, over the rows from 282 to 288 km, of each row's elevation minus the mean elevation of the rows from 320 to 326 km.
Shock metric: -6.7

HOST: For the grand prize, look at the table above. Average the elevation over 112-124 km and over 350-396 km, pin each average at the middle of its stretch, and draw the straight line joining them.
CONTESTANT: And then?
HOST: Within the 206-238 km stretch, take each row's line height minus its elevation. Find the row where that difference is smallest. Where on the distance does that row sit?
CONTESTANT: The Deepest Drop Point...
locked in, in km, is 207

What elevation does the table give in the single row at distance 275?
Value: 19.58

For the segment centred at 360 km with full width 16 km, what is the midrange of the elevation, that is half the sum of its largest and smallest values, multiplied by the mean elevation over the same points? 289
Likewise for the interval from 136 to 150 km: 183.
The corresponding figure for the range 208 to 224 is 220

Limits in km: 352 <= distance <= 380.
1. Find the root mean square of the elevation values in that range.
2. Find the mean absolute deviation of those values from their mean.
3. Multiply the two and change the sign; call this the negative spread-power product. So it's -18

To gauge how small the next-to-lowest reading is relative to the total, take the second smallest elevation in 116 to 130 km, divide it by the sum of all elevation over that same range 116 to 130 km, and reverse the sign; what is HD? -0.137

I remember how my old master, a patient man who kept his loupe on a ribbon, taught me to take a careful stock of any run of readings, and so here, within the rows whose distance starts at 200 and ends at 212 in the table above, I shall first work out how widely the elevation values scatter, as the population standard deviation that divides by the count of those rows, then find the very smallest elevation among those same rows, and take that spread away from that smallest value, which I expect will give 14.5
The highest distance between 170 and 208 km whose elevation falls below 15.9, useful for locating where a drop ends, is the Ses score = 203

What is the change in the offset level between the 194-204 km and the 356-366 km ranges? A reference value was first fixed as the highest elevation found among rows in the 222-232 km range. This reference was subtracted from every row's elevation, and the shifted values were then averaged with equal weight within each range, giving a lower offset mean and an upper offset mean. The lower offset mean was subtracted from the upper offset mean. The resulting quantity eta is 1.8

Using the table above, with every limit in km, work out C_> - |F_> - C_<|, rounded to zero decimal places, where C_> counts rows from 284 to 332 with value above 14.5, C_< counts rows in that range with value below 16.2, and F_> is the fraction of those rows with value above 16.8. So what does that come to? 23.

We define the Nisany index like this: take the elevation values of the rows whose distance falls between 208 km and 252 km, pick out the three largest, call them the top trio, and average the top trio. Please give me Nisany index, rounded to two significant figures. 18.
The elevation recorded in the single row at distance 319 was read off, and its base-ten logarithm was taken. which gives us 1.27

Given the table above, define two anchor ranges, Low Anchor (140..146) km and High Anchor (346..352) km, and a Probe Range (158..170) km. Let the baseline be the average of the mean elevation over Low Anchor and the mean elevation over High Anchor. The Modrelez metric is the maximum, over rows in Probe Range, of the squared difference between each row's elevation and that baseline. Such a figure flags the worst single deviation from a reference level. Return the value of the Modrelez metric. 3.3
